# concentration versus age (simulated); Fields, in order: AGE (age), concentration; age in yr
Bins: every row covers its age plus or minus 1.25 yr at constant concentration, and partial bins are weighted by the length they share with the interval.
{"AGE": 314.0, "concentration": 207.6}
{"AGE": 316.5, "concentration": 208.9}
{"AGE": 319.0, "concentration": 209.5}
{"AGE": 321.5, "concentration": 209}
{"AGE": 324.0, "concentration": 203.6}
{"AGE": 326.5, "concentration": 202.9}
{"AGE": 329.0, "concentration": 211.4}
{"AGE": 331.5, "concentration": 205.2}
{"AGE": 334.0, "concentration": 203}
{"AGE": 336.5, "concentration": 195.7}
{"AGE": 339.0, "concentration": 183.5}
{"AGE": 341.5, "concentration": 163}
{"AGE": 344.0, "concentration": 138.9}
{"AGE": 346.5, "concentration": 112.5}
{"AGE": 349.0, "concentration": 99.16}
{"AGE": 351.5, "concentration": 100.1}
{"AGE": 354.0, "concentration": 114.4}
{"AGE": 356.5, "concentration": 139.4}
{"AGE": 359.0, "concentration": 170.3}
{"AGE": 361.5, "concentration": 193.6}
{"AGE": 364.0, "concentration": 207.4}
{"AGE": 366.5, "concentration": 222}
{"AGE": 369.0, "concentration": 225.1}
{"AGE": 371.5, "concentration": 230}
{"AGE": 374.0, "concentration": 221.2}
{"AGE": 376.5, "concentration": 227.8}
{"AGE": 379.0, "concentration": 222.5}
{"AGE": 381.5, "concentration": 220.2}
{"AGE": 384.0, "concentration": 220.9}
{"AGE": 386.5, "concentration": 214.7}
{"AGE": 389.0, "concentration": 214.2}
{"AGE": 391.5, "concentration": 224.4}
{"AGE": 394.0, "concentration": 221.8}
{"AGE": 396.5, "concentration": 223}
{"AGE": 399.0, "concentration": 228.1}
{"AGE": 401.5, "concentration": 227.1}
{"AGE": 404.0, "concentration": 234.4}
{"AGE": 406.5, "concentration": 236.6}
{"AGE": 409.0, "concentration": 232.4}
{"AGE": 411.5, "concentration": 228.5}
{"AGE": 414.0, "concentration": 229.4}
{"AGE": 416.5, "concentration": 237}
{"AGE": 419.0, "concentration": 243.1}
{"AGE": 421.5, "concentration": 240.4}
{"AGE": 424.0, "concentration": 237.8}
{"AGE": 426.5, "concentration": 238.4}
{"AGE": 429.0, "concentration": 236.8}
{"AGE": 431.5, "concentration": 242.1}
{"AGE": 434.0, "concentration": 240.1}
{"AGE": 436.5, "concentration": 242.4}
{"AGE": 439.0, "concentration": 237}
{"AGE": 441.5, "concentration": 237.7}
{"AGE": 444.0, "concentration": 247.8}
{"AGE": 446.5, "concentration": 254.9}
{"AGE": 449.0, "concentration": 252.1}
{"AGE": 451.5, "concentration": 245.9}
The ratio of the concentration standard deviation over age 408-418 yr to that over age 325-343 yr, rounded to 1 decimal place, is 0.2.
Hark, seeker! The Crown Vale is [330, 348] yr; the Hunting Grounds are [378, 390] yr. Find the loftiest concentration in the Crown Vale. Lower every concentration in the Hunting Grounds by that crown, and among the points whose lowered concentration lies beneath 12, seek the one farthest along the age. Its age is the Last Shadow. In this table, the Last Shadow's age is 389.0 yr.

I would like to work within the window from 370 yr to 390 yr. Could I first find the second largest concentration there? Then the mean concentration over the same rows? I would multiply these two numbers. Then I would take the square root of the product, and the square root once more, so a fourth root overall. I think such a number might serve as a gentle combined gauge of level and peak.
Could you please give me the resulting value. 15.0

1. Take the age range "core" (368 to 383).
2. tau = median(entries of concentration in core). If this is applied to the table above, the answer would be 224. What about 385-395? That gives 218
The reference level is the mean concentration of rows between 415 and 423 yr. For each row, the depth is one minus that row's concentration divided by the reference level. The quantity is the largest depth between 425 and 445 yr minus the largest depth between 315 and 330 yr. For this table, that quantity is -0.14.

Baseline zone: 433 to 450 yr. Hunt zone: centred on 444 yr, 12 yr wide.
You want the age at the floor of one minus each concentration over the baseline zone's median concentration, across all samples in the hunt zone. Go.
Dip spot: 446.5 yr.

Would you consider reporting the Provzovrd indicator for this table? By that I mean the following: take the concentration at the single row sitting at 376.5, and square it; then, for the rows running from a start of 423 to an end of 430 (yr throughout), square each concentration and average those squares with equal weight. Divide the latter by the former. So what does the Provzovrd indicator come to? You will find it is 1.1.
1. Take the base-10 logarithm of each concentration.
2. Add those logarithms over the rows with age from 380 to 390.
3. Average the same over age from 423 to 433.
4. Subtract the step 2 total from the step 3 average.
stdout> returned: -6.97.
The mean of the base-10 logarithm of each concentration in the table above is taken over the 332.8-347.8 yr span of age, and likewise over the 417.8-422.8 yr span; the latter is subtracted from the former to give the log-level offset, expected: -0.17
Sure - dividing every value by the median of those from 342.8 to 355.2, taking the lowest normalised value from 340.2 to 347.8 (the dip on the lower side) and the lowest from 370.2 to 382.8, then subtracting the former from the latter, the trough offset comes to 0.96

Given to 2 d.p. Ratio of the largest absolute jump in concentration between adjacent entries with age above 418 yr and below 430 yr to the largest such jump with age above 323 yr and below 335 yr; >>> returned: 0.32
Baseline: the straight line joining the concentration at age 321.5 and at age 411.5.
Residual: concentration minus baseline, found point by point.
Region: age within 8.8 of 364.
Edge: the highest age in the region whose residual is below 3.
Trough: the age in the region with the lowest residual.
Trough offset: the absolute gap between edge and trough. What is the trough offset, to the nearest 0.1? 7.5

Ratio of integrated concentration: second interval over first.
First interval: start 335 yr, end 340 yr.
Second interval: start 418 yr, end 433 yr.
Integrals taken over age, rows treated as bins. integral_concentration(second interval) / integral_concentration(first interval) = 3.8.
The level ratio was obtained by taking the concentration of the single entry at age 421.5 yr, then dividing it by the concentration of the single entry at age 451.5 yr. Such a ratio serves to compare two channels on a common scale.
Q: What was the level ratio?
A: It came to 0.98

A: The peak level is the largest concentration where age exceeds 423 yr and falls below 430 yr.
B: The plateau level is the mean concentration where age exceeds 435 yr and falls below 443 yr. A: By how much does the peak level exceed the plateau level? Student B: -1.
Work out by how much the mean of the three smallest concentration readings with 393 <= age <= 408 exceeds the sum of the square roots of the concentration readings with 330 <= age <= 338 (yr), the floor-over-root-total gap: 181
